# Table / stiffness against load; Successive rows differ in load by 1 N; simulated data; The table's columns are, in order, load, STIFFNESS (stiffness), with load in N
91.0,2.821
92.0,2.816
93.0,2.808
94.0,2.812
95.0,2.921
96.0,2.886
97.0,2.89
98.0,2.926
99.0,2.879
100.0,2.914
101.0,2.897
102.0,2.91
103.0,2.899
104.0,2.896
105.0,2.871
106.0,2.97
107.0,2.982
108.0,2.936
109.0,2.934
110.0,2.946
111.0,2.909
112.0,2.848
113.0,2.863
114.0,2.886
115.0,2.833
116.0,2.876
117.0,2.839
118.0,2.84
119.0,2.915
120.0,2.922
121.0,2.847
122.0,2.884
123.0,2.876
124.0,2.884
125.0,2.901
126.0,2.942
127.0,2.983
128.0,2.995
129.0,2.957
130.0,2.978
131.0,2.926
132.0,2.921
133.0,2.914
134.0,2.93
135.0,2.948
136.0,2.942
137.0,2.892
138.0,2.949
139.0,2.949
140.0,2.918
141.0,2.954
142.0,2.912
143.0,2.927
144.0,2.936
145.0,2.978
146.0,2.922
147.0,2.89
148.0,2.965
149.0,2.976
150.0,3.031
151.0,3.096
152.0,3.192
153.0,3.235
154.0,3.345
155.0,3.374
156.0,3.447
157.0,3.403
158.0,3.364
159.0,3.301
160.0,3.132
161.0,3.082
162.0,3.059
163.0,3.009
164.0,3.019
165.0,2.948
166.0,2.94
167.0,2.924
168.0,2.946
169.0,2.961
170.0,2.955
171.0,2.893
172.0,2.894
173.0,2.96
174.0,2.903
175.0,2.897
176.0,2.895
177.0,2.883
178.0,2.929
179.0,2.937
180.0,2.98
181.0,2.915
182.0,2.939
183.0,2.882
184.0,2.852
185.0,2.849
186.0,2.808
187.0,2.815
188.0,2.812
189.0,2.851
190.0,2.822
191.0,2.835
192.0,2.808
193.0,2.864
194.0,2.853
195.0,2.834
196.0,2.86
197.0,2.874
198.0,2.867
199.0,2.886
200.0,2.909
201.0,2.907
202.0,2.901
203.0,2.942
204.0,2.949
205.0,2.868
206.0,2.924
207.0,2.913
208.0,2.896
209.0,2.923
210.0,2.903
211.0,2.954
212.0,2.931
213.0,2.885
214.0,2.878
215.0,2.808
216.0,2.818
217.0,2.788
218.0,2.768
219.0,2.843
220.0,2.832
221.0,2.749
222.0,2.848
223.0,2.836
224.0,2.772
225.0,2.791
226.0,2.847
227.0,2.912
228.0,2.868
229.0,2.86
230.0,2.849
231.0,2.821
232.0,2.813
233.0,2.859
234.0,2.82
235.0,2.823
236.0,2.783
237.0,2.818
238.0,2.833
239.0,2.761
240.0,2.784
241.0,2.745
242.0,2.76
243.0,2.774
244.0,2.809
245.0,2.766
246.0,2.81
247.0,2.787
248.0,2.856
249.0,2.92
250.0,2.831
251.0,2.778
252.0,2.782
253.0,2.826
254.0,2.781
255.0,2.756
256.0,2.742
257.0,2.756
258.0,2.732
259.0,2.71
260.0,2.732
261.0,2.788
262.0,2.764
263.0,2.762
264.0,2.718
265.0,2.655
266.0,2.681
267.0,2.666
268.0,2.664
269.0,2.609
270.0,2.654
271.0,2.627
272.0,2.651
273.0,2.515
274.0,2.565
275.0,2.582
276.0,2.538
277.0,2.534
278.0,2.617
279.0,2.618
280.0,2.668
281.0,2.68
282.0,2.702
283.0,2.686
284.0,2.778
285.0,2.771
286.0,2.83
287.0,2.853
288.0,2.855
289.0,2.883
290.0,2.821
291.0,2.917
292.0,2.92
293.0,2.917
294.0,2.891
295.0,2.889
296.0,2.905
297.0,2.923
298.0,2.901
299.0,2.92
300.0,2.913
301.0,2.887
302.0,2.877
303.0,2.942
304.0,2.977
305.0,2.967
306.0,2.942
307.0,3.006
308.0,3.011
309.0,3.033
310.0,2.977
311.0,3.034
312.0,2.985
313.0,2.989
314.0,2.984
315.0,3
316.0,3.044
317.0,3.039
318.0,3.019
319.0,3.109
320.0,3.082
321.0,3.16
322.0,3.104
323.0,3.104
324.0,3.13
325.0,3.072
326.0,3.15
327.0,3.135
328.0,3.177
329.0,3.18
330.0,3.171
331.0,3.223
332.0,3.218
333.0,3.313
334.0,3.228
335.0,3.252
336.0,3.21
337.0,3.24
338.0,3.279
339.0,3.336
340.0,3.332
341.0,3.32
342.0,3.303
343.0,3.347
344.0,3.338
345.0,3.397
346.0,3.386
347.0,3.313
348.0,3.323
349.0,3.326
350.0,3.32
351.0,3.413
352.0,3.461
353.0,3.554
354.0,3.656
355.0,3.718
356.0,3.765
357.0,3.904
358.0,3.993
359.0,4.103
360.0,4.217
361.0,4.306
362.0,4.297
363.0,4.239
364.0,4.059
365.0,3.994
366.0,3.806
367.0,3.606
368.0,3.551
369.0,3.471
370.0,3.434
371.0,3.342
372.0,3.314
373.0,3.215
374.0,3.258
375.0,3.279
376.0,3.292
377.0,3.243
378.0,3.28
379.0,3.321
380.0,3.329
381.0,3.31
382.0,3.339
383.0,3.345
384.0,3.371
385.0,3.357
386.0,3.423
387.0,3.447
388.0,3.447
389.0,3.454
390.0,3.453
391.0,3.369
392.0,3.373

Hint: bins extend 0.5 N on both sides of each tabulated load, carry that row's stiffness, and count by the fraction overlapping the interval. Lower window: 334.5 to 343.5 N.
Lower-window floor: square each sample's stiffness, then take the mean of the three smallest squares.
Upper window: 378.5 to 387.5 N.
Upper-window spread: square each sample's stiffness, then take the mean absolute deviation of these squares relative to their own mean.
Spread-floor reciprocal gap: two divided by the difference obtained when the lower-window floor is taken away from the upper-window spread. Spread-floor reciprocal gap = -0.196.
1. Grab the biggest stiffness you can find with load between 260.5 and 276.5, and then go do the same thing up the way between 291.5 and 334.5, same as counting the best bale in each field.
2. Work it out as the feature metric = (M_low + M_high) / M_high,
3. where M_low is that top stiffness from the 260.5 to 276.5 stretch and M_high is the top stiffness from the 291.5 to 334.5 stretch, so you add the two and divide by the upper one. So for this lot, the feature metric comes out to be 1.84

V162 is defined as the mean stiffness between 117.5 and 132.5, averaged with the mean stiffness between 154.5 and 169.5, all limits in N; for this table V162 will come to 3.02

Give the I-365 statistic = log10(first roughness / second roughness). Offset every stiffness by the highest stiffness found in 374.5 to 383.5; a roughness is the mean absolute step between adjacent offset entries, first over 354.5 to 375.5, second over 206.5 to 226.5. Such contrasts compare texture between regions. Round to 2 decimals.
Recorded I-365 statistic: 0.35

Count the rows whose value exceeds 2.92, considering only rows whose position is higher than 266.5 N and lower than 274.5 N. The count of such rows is 0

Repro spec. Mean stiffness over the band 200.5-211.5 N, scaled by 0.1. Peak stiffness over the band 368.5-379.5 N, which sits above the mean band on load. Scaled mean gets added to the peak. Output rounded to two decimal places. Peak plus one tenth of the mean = 3.76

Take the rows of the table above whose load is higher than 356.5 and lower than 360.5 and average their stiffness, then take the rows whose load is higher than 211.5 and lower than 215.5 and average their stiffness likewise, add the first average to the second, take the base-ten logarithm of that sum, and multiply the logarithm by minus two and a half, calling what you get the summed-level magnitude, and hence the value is -2.10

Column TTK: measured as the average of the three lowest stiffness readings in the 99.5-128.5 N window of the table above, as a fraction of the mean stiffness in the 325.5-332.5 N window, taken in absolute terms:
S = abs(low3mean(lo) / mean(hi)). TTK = 0.89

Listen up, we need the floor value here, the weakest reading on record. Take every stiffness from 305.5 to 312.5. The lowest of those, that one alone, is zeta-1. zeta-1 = 2.942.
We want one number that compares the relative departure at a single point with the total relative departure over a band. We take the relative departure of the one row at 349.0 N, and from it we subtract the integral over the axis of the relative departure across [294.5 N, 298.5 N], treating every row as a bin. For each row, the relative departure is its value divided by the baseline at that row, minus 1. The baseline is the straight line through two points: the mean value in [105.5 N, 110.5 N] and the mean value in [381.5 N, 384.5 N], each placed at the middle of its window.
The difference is 0.41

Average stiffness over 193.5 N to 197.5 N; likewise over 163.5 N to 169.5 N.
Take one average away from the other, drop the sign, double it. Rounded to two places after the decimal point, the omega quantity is 0.20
